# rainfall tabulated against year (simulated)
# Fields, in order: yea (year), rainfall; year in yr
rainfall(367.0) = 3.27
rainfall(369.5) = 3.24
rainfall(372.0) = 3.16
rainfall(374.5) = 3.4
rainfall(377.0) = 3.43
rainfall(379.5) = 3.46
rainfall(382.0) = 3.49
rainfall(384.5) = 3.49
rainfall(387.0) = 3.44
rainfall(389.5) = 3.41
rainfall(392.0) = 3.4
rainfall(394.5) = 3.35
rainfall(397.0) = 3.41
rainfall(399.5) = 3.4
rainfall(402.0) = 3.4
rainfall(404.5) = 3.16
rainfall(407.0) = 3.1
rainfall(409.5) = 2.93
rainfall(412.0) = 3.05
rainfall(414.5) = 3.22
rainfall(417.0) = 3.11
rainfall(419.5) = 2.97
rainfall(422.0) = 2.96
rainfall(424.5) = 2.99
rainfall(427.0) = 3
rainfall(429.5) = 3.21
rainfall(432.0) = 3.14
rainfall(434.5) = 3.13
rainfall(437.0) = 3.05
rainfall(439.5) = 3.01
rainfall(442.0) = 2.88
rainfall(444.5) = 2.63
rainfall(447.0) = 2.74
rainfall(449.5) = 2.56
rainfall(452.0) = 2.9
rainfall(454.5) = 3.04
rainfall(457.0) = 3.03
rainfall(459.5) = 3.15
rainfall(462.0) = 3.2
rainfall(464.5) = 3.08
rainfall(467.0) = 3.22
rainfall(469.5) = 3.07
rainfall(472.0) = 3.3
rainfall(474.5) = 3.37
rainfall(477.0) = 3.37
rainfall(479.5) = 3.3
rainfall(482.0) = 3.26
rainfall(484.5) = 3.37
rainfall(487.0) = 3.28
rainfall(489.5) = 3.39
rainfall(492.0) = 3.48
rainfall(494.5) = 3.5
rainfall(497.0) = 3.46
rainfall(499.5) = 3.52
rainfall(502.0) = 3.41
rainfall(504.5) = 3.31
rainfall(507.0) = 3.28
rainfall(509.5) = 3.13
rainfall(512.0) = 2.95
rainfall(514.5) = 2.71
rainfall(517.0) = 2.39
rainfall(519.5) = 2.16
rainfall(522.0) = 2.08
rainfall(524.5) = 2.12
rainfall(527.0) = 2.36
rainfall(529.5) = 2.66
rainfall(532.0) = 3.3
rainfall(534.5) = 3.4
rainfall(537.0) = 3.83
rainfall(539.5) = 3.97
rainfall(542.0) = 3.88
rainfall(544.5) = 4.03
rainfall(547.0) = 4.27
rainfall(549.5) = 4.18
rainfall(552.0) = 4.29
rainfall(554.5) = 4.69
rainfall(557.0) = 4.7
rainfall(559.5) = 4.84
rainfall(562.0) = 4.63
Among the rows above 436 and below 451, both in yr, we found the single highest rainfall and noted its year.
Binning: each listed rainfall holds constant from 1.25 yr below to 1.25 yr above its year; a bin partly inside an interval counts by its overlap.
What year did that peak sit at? 437.0 yr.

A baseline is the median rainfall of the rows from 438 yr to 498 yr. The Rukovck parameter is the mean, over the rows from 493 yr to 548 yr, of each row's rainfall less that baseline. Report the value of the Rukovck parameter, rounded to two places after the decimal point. -0.04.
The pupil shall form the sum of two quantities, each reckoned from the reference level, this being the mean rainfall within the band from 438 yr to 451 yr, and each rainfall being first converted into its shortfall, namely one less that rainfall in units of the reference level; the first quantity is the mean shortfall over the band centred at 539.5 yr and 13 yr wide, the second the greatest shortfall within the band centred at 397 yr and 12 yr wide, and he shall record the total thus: -0.59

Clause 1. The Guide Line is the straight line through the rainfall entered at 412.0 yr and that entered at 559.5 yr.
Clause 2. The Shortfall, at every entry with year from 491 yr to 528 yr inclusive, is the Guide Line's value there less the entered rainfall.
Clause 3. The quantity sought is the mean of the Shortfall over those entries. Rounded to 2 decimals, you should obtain 1.31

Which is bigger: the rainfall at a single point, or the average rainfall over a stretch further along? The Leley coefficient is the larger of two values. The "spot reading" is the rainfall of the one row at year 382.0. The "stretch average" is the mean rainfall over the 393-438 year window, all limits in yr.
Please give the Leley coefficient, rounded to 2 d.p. 3.49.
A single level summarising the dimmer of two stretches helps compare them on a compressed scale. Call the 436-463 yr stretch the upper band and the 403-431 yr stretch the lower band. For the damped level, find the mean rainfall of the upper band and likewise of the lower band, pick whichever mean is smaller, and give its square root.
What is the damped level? 1.71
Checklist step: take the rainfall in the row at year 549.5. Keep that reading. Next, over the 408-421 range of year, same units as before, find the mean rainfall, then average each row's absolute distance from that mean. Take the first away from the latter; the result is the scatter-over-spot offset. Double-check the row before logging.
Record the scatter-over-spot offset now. -4.09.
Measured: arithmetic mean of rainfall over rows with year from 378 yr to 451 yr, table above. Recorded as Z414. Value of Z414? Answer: 3.14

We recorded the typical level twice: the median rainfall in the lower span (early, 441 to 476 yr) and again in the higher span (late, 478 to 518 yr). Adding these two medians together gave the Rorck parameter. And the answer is 6.4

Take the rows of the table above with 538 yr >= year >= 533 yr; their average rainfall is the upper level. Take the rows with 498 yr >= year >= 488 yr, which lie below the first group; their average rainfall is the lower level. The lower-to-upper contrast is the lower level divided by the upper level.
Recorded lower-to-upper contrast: 0.96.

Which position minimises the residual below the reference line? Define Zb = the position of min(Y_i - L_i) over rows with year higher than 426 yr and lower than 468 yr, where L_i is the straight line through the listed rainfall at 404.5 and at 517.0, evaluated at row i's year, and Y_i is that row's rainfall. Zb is 449.5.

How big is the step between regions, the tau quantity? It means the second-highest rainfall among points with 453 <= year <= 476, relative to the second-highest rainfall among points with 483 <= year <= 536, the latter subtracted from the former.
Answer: -0.20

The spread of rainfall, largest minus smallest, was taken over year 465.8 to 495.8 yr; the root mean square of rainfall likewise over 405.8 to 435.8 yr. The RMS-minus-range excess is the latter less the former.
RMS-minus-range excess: 2.6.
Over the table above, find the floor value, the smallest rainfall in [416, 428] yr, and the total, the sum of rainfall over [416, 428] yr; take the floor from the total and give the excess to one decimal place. 12.1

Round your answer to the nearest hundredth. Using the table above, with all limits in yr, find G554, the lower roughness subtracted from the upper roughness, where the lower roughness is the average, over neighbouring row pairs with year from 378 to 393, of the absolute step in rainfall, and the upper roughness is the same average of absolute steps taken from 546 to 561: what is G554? 0.13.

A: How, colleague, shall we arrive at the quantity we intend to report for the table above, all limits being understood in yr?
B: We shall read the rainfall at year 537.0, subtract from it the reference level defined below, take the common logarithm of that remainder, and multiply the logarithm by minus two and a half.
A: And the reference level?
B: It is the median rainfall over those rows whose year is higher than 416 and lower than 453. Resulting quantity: 0.2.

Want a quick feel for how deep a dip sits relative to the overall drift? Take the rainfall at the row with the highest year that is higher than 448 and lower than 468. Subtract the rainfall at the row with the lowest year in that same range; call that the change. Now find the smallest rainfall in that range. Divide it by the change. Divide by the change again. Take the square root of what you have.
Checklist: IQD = 2.4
